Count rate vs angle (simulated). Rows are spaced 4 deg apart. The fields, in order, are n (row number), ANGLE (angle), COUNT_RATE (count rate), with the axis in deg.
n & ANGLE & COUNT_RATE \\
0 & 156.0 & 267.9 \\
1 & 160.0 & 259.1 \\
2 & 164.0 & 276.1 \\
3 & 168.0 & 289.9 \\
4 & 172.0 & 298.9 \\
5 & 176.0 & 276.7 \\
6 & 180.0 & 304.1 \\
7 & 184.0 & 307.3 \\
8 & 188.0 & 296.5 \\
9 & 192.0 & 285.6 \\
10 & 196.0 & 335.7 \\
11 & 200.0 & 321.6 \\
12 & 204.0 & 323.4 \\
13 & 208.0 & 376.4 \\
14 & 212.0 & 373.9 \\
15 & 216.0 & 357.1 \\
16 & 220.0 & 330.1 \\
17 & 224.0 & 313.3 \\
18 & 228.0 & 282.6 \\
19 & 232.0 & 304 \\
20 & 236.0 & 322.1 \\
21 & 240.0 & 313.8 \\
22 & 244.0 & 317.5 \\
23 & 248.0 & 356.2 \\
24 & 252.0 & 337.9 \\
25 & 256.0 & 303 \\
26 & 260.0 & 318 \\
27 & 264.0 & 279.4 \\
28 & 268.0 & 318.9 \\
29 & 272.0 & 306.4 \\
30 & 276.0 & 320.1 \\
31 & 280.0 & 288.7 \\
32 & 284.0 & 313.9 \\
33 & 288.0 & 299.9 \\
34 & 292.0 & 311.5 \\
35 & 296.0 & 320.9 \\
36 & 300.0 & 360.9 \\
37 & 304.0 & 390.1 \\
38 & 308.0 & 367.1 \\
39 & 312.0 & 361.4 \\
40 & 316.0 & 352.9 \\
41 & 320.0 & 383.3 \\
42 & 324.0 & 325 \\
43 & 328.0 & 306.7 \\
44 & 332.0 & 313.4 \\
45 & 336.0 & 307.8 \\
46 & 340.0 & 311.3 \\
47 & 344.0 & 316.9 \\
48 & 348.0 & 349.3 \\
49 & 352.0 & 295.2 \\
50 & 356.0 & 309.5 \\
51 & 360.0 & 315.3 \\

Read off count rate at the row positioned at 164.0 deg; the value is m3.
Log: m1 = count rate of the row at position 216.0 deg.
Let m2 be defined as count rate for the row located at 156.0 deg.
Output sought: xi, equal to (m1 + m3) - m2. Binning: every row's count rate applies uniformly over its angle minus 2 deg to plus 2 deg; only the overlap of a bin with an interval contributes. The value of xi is 365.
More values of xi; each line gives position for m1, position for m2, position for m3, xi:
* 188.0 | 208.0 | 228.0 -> 203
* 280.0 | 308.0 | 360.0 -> 237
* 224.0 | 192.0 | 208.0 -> 404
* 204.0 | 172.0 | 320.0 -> 408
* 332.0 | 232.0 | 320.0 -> 393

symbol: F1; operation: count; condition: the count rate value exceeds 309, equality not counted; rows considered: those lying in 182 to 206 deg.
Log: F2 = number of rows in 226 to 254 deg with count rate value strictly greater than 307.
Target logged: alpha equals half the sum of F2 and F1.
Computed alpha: 4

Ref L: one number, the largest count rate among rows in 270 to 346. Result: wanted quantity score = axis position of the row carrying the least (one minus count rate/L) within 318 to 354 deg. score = 320.0 deg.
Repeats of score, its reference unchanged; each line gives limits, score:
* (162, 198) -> 196.0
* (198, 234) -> 208.0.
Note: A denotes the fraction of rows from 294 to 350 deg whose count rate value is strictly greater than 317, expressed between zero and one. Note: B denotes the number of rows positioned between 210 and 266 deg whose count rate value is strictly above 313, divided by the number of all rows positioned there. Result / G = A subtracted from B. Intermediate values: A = 0.64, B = 0.71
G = 0.07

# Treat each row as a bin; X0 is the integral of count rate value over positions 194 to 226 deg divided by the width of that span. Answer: 341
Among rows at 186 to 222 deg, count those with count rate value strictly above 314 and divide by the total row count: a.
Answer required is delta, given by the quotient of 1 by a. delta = 1.3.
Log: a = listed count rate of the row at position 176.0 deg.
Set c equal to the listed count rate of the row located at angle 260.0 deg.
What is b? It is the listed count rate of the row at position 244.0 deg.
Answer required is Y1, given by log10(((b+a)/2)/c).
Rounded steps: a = 276.7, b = 317.5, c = 318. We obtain -0.030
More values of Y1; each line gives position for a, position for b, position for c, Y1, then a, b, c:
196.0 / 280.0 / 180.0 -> 0.011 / 335.7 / 288.7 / 304.1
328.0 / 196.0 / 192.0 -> 0.051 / 306.7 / 335.7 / 285.6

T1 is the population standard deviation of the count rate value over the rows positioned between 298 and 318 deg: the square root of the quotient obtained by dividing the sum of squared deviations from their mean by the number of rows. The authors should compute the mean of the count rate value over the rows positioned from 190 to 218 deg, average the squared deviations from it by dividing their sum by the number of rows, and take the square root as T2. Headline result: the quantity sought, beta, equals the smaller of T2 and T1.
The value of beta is 12.6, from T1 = 13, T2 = 30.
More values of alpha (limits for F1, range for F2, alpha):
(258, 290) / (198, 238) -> 6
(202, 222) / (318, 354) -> 6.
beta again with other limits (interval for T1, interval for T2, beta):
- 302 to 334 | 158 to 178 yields 13.6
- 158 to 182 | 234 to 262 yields 15.3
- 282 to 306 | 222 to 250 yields 20.4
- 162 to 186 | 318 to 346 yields 12.4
